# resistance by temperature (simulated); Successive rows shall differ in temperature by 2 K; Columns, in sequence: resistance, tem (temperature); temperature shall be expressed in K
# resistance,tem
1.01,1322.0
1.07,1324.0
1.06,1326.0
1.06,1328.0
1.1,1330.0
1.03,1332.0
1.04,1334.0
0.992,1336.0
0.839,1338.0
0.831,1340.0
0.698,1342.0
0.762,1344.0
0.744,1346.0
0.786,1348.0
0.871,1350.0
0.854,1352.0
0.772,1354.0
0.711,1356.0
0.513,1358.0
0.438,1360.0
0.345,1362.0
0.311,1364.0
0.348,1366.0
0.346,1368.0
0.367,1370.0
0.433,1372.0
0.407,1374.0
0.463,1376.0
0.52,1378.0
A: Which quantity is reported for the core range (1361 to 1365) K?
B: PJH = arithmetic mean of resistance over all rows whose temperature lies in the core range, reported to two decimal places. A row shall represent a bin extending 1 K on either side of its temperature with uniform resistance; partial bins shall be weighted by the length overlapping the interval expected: 0.33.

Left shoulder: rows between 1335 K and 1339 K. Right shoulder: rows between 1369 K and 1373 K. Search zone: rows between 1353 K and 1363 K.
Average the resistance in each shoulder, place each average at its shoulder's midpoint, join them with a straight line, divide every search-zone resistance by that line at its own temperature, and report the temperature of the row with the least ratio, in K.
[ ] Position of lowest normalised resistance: 1362.0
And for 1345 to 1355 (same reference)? 1346.0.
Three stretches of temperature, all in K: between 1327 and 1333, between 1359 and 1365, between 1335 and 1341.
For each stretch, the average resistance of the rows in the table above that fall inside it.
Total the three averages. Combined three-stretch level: 2.32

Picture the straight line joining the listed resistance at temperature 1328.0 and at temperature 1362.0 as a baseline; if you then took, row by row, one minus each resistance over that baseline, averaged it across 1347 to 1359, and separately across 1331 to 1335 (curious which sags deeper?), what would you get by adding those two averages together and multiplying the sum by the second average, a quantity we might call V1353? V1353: 0.041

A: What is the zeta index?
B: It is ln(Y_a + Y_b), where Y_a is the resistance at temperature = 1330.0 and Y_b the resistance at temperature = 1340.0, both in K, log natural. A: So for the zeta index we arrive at 0.7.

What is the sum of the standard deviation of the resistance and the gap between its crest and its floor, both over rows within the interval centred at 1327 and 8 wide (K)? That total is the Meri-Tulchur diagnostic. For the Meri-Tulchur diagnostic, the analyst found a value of 0.06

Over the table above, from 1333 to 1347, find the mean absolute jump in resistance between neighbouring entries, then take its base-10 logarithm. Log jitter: -1.15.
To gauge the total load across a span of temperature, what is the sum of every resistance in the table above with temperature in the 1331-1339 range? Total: 3.9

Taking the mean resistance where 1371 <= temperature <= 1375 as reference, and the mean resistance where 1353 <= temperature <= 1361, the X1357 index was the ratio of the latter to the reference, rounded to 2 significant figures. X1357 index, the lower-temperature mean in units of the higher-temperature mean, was 1.4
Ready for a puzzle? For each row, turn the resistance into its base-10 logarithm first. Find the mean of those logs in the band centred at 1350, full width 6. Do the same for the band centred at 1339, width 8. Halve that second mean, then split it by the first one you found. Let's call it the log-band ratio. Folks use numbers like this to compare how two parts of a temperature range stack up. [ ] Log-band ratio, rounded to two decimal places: 0.51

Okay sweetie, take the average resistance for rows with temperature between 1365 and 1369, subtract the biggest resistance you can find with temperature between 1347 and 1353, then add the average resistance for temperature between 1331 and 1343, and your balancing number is 0.38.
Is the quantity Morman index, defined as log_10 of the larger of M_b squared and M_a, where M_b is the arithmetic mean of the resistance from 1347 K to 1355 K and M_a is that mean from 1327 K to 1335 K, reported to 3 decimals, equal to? 0.024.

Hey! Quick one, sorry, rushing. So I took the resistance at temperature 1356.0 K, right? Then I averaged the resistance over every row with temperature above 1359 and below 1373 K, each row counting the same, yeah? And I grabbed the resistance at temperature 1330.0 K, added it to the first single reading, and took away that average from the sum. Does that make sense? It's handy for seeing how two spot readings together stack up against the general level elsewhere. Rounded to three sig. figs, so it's 1.44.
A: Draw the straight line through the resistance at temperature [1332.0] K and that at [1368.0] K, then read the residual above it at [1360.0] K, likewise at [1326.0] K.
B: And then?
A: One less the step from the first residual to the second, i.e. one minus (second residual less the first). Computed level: 1.02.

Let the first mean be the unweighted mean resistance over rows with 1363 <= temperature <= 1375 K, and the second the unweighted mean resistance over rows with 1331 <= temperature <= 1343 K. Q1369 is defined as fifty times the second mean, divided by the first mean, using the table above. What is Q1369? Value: 123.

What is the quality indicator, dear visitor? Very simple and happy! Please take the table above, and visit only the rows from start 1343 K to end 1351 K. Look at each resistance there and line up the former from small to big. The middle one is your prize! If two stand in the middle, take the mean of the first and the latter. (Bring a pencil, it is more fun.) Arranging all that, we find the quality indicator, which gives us 0.77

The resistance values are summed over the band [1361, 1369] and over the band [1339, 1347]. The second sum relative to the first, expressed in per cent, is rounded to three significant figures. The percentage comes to 225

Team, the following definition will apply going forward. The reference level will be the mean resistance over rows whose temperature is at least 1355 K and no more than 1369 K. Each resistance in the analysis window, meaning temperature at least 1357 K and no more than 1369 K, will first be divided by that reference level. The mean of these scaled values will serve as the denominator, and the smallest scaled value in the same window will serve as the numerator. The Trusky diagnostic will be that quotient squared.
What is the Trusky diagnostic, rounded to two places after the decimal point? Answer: 0.66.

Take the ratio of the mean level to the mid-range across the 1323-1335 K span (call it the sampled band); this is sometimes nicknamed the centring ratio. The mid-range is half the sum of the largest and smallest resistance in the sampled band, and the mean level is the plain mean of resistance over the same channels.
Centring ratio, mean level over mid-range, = 0.995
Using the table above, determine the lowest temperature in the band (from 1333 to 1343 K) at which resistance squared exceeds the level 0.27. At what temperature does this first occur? 1334.0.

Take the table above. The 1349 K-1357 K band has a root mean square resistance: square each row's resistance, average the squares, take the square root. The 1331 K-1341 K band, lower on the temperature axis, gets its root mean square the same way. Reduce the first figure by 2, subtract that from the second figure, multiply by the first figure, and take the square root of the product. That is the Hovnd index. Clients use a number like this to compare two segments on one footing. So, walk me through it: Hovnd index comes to 1.31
